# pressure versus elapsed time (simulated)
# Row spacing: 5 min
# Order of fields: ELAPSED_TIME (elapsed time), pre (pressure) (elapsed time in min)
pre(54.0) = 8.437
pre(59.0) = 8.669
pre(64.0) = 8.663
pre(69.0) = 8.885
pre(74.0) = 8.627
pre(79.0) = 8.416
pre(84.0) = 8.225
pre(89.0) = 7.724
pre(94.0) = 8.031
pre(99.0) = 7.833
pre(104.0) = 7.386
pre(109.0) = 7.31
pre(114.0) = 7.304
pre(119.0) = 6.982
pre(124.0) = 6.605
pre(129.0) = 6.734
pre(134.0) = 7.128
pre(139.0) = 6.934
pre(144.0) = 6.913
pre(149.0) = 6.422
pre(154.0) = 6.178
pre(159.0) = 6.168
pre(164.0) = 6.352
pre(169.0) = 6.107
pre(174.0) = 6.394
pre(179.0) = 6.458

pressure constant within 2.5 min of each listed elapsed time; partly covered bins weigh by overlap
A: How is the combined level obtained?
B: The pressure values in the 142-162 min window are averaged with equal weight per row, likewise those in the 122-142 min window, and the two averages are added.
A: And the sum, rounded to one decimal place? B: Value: 13.3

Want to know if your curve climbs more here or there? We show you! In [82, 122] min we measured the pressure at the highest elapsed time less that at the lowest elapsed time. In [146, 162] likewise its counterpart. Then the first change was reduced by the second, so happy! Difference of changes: -0.99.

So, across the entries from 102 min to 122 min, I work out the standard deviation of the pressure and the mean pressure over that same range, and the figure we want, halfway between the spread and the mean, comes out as 3.7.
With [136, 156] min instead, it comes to 3.5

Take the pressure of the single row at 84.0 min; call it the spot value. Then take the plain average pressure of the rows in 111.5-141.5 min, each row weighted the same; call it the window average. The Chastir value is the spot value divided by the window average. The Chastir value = 1.18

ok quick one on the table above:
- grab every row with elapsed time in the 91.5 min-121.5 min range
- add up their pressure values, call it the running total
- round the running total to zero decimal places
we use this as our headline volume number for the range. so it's 45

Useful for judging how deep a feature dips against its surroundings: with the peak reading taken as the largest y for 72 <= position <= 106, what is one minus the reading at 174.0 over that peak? 0.259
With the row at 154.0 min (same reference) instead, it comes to 0.284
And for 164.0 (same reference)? 0.264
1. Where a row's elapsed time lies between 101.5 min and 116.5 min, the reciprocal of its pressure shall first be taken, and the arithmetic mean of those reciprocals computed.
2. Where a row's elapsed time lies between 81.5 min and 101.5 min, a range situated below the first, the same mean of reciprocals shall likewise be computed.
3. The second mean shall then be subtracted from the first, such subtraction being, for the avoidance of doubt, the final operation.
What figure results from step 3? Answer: 0.011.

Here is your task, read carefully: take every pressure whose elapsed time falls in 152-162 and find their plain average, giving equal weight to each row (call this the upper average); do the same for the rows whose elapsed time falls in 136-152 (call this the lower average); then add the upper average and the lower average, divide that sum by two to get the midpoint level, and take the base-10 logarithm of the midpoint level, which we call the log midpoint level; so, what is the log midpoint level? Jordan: 0.81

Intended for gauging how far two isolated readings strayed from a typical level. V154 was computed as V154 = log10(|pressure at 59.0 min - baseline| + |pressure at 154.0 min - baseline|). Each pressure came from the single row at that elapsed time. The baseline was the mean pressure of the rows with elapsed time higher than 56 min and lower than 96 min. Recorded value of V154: 0.396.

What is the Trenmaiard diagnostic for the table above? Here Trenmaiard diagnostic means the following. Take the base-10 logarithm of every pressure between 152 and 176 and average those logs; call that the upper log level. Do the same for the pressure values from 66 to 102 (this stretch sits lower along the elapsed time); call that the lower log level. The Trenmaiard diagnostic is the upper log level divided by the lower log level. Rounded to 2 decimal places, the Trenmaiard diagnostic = 0.87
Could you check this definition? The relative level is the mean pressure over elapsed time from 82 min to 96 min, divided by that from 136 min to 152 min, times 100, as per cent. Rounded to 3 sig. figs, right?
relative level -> 118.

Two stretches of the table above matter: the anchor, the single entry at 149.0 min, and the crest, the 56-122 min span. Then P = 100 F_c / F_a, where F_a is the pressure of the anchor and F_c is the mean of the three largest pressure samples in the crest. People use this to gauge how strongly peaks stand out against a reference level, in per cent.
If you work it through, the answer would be 136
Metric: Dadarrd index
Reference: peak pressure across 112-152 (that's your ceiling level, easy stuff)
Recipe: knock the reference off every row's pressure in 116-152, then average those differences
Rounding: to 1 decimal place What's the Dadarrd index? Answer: -0.5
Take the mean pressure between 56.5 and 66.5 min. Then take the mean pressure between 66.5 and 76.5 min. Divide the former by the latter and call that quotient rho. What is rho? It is 0.99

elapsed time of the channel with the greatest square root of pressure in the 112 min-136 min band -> 114.0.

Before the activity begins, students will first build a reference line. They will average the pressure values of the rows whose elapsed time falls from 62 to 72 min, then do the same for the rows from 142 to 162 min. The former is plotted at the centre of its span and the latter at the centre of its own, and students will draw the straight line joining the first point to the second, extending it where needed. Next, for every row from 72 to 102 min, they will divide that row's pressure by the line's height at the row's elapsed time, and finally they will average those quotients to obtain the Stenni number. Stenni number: 0.99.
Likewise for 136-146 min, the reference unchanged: 1.03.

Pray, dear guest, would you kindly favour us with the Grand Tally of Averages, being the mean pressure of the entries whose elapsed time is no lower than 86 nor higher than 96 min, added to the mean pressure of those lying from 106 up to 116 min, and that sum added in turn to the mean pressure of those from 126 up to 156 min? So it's 21.9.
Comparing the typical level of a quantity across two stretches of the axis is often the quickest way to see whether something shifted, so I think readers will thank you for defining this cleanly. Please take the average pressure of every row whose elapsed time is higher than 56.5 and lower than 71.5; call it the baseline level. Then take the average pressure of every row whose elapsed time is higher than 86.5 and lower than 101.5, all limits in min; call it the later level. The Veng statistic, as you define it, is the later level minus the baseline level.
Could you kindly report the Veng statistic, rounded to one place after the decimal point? -0.9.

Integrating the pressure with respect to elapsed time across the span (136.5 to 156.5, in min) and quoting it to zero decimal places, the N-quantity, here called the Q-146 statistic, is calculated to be 132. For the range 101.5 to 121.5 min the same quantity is 145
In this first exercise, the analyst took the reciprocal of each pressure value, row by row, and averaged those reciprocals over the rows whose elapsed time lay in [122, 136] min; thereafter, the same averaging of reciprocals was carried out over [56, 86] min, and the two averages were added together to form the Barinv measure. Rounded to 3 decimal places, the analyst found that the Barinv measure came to 0.263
